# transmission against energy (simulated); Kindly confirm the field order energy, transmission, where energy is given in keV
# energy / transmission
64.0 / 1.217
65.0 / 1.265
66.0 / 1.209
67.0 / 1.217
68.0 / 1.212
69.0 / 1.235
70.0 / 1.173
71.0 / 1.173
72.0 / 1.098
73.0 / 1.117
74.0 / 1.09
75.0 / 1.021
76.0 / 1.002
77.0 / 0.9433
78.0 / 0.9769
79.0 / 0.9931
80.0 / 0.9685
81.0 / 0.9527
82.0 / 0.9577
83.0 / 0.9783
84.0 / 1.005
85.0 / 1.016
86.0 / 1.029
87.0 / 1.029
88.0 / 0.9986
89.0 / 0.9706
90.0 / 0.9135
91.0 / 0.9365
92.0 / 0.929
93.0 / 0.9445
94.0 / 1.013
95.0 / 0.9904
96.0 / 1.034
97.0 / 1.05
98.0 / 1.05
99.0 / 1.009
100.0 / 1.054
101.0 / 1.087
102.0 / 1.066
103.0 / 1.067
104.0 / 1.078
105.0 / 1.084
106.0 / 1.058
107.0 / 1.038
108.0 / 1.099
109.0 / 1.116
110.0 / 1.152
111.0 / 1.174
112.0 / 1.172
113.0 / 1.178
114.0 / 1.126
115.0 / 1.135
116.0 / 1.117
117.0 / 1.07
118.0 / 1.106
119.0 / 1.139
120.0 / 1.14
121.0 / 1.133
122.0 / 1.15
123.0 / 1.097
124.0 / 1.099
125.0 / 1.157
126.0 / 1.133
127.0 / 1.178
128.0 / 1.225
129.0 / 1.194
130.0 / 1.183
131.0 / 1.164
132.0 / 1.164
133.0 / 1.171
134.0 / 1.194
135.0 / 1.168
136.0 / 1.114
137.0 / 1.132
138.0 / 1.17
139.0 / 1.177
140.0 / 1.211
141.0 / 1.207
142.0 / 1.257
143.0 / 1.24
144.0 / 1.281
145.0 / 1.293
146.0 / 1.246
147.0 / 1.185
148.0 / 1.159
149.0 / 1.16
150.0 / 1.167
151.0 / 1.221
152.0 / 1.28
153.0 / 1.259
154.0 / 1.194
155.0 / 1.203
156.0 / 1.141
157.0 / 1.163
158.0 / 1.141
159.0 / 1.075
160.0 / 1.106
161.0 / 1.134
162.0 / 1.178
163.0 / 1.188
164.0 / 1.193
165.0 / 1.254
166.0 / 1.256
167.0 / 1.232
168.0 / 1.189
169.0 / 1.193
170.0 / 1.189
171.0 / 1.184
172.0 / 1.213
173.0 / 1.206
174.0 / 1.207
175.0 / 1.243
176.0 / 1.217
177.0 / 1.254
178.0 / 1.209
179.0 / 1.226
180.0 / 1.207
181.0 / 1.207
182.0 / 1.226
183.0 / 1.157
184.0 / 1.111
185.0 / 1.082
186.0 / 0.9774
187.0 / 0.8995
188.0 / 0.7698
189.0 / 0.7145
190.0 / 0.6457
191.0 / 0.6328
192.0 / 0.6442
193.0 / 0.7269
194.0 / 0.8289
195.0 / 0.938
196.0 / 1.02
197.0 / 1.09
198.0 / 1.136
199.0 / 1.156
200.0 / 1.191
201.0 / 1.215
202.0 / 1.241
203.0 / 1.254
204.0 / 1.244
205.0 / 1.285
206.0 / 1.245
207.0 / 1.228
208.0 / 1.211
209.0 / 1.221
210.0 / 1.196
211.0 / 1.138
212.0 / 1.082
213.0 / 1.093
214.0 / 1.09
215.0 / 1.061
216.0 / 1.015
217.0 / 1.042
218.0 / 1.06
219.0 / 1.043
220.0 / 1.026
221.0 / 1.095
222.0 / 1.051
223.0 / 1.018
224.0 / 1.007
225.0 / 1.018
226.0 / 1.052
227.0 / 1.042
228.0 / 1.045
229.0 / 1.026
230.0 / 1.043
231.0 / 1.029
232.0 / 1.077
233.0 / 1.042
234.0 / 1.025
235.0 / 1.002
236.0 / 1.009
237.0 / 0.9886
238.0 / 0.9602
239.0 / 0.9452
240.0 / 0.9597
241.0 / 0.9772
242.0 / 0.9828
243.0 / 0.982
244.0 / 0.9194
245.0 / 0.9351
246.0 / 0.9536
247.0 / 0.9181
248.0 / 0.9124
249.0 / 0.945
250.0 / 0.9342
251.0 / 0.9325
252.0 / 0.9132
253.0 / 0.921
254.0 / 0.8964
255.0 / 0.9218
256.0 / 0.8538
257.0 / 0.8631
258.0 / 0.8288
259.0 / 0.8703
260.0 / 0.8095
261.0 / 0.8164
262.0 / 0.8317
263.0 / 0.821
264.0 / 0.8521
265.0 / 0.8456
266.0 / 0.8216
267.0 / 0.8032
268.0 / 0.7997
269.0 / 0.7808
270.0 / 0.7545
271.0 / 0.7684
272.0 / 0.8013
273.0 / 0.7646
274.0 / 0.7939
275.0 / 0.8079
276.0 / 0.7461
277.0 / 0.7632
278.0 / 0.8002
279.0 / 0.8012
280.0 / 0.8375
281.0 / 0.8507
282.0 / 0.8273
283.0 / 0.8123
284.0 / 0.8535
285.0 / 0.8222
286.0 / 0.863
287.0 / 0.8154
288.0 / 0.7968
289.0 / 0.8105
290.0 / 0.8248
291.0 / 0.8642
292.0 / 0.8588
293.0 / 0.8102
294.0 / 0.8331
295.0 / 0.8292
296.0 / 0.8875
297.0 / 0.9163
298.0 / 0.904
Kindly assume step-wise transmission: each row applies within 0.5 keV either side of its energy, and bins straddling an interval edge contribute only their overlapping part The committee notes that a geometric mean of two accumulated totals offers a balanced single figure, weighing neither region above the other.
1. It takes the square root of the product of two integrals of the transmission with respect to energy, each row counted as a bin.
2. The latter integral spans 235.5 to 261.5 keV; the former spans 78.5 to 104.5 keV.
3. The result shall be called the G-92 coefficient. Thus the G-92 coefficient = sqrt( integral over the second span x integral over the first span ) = 25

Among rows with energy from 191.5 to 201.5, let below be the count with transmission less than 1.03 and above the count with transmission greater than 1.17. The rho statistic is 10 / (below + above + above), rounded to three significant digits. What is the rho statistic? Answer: 1.11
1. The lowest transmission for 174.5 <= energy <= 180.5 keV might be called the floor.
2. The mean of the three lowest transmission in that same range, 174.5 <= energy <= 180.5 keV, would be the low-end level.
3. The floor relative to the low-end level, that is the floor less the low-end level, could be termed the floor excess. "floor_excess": -0.004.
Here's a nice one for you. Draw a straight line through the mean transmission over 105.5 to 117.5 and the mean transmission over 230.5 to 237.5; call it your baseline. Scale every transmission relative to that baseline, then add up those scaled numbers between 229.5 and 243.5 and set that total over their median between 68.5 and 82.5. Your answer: 15.6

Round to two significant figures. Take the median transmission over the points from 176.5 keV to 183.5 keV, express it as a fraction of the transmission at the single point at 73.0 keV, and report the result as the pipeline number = 1.1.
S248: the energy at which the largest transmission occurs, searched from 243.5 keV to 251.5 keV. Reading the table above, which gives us 246.0 keV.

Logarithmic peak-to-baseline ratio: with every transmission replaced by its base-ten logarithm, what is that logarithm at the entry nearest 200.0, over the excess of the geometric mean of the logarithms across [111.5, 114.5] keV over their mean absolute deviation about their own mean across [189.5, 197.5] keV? -4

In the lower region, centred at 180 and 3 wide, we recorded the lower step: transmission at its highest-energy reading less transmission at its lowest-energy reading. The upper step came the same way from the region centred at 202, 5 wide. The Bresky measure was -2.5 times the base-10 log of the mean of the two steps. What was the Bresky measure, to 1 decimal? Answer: 4.4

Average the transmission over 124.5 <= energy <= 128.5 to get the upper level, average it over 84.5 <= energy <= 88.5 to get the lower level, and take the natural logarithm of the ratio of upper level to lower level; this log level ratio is 0.1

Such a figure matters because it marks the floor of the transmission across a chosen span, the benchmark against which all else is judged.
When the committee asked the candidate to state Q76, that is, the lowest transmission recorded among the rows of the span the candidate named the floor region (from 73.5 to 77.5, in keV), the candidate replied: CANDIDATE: 0.9433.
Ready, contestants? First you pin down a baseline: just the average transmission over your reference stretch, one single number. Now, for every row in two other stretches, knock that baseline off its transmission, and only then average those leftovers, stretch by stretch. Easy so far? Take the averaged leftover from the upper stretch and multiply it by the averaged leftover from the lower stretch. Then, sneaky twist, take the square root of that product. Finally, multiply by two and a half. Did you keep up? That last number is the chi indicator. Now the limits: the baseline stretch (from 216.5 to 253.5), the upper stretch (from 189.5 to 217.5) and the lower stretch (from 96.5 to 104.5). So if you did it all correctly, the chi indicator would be 0.17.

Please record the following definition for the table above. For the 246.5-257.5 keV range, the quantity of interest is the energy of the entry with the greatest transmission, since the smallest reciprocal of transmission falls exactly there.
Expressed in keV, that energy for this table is 249.0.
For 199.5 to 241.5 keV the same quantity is 205.0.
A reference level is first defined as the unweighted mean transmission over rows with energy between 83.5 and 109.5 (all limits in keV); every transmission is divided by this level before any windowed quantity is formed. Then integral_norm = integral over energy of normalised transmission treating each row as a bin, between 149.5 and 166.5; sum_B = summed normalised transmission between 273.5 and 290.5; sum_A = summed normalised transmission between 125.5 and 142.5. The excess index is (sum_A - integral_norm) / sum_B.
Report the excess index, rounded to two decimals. -0.01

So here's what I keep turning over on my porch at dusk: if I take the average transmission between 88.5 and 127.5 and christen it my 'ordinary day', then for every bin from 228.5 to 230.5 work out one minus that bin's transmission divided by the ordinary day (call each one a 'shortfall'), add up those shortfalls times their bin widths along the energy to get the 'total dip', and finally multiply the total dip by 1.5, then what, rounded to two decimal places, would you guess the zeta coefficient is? 0.12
